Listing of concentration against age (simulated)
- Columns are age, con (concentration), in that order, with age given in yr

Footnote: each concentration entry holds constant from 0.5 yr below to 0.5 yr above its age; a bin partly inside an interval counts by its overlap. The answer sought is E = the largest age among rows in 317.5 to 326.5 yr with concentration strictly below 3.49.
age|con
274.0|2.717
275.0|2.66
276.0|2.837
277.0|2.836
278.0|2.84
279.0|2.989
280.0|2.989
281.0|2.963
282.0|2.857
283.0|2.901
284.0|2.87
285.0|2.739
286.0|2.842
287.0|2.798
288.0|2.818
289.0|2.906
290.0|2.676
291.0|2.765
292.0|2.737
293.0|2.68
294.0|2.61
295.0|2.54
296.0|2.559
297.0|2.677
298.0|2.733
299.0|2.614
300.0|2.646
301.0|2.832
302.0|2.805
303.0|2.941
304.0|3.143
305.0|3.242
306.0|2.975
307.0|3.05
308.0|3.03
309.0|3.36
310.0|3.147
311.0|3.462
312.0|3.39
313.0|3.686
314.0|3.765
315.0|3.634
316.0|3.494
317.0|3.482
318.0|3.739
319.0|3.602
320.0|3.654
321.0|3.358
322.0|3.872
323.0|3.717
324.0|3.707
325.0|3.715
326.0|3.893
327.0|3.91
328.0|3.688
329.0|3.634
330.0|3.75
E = 321.0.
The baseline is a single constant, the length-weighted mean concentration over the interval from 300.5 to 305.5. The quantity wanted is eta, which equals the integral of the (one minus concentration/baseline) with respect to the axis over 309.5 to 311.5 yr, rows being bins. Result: -0.21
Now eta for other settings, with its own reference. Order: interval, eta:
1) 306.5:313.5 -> -0.73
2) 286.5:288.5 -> 0.12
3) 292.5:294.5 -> 0.23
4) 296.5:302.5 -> 0.55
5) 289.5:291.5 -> 0.18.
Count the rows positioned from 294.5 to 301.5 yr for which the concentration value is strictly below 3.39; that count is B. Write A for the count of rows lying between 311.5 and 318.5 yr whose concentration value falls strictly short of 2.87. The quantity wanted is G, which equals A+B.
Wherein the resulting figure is 7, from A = 0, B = 7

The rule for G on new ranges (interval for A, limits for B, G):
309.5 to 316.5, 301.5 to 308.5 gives 7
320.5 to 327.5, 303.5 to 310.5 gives 7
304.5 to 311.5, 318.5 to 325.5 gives 1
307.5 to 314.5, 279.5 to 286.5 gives 7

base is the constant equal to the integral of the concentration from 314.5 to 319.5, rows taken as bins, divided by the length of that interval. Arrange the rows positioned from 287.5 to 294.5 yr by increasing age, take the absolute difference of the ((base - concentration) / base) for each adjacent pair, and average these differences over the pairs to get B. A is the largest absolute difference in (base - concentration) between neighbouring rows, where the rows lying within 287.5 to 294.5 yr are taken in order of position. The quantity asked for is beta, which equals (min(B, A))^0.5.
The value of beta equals 0.16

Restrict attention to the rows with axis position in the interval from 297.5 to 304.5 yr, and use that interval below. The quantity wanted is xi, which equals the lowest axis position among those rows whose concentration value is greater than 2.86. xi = 303.0 yr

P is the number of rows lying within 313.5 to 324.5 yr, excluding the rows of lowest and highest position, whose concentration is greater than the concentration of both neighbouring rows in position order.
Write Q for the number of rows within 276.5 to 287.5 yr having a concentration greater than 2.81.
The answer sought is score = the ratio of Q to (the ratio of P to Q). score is 27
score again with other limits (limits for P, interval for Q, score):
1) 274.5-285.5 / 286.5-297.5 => 2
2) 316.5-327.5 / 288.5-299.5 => 0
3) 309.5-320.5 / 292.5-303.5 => 1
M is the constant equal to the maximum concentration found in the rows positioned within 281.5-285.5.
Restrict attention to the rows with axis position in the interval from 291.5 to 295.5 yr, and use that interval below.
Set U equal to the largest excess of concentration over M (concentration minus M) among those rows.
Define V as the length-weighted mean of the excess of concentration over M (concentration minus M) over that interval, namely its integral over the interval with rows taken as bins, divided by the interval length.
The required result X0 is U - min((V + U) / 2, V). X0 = 0.095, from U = -0.2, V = -0.3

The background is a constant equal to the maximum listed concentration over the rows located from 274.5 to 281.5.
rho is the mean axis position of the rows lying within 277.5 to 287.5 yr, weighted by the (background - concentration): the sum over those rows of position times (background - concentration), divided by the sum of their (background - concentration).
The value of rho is 283.8 yr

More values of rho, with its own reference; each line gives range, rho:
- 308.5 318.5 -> 314.1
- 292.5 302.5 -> 297.0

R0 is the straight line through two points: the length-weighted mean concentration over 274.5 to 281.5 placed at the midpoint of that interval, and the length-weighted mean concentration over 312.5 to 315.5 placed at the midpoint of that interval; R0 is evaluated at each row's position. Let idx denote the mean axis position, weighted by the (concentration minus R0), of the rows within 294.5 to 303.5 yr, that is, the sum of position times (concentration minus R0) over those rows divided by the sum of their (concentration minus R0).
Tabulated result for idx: 298.8 yr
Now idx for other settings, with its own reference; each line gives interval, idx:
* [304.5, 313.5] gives 308.1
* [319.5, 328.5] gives 323.7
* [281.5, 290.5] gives 287.0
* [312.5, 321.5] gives 318.9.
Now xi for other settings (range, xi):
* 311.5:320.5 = 312.0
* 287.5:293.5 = 289.0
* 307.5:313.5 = 308.0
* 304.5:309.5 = 305.0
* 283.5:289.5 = 284.0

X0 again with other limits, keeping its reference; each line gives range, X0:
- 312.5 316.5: 0.120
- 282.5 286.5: 0.063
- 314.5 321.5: 0.173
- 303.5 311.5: 0.286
